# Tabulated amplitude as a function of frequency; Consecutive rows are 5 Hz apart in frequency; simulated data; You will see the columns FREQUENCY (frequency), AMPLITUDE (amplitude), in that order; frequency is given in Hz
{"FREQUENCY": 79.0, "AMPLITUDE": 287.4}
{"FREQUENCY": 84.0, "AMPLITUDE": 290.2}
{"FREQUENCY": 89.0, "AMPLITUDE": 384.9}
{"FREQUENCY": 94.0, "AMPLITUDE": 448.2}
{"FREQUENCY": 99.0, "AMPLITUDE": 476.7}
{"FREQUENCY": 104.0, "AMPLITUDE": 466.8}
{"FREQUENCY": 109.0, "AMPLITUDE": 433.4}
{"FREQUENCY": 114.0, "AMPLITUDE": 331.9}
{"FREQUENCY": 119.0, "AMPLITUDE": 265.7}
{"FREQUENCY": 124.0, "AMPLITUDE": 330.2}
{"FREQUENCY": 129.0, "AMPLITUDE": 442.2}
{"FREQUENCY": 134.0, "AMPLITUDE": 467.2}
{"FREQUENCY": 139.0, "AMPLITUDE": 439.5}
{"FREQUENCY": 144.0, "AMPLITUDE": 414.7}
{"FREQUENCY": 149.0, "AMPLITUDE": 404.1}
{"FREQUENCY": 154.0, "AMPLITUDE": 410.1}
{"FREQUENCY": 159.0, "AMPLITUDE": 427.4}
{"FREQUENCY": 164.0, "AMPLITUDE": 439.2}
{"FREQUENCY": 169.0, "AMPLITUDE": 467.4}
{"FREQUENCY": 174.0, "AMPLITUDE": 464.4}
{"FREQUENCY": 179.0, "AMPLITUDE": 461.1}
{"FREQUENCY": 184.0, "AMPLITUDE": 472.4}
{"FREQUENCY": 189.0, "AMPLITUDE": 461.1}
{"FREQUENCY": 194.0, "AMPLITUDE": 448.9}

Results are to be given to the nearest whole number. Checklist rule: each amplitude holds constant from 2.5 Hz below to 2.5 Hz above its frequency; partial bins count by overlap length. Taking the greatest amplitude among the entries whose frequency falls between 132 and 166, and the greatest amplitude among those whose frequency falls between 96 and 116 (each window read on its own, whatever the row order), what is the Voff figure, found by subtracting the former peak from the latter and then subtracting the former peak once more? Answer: -458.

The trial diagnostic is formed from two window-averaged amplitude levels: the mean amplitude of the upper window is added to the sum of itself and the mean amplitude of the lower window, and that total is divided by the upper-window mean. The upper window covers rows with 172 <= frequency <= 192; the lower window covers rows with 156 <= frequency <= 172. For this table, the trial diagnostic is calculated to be 2.96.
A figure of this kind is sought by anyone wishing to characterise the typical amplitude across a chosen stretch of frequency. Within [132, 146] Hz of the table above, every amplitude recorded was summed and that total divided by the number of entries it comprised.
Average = 440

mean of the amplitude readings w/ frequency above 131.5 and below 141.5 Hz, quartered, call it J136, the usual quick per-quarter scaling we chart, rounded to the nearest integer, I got 113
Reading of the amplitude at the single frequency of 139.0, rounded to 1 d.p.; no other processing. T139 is 439.5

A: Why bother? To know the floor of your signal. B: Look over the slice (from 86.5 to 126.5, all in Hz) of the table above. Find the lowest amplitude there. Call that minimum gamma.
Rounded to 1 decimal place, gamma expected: 265.7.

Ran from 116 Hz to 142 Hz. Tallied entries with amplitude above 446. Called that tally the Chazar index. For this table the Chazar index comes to 1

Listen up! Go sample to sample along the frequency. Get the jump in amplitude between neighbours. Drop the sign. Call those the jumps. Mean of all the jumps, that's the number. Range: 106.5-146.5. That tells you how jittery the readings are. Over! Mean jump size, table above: 60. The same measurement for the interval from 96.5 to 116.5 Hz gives 48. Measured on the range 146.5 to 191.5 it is 12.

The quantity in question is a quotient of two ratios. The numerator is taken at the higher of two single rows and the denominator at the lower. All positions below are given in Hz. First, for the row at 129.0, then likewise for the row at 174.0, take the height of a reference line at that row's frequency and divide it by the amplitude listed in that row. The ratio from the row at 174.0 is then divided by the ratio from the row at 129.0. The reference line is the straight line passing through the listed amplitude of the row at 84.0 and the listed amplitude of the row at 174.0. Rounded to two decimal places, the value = 1.17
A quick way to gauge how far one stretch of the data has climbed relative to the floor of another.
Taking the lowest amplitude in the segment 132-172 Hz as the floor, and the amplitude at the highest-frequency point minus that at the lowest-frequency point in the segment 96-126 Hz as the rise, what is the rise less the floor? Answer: -551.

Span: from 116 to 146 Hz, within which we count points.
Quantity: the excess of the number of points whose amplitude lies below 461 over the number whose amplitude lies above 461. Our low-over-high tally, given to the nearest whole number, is 4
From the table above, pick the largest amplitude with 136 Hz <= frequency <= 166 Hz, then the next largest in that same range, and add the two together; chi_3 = 879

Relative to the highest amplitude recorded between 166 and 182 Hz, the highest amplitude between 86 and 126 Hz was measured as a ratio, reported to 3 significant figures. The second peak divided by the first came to 1.02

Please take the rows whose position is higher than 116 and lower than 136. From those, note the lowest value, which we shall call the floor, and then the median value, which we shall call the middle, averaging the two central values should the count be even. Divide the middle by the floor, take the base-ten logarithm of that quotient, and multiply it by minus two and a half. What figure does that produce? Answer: -0.406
